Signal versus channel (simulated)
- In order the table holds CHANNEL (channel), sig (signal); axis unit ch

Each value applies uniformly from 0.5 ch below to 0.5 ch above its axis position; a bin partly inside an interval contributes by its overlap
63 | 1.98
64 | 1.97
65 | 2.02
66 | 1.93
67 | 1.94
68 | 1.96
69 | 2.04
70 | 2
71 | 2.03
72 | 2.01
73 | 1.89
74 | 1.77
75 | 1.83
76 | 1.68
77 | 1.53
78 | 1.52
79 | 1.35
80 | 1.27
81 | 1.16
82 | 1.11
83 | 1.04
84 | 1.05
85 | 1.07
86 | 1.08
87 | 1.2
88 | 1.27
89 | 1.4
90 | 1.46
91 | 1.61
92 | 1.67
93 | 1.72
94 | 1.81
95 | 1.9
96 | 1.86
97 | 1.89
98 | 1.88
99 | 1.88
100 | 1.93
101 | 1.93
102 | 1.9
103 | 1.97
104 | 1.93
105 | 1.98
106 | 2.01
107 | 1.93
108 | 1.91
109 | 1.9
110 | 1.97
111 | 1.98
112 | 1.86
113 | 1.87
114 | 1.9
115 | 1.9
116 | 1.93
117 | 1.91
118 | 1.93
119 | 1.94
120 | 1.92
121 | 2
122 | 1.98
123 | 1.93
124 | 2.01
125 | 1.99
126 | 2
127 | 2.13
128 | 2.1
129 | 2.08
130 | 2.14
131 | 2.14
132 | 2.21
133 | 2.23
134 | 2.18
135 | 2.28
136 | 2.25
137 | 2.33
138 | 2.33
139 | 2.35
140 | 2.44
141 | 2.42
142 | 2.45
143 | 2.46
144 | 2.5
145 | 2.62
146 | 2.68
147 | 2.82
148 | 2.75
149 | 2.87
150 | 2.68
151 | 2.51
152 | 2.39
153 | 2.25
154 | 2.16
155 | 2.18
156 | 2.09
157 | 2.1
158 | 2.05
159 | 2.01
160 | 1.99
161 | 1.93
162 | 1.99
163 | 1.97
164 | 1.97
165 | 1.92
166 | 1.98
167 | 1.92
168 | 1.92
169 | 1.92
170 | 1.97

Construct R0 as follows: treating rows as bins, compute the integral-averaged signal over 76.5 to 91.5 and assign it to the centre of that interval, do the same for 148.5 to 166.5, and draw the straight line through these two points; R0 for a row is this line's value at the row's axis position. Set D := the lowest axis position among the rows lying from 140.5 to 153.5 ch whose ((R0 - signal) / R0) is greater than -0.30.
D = 141 ch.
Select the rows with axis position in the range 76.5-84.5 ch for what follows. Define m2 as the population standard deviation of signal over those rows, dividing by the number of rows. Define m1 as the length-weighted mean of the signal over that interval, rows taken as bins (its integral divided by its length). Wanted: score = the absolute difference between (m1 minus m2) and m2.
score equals 0.9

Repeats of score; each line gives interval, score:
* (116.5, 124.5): 1.9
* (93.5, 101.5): 1.8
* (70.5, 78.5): 1.4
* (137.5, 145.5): 2.3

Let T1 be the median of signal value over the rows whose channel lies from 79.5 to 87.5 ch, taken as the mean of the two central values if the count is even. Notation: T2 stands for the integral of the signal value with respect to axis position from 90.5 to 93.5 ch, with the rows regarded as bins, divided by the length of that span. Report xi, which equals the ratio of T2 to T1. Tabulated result 1.52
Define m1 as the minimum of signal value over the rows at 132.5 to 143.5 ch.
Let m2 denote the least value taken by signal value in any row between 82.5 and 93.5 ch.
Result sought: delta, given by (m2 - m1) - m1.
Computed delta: -3.3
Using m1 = 2.18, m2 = 1.04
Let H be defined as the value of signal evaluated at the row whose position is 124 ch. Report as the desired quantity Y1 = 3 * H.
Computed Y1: 6.03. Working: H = 2.01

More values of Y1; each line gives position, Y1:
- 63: 5.94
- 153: 6.75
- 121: 6.00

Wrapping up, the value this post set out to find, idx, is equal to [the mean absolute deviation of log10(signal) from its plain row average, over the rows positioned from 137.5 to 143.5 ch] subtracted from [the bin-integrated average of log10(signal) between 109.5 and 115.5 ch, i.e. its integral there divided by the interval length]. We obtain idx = 0.273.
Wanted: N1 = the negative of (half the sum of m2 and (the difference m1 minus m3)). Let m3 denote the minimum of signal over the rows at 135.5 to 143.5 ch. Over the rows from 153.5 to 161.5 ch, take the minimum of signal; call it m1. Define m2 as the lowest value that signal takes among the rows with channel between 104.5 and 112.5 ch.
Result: -0.8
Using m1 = 1.93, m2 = 1.86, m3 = 2.25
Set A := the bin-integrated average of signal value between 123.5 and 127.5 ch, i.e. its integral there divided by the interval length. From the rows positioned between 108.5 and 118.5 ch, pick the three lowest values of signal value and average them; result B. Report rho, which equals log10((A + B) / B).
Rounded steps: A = 2.03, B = 1.88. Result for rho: 0.319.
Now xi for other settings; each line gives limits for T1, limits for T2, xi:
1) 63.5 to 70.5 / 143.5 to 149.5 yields 1.37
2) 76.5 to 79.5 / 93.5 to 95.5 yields 1.22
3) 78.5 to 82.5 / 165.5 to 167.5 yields 1.60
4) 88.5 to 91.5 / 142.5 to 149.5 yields 1.83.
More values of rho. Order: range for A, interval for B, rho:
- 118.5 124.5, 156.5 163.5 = 0.301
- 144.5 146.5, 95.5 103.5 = 0.383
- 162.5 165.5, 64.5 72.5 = 0.302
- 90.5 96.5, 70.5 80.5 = 0.357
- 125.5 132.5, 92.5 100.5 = 0.338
